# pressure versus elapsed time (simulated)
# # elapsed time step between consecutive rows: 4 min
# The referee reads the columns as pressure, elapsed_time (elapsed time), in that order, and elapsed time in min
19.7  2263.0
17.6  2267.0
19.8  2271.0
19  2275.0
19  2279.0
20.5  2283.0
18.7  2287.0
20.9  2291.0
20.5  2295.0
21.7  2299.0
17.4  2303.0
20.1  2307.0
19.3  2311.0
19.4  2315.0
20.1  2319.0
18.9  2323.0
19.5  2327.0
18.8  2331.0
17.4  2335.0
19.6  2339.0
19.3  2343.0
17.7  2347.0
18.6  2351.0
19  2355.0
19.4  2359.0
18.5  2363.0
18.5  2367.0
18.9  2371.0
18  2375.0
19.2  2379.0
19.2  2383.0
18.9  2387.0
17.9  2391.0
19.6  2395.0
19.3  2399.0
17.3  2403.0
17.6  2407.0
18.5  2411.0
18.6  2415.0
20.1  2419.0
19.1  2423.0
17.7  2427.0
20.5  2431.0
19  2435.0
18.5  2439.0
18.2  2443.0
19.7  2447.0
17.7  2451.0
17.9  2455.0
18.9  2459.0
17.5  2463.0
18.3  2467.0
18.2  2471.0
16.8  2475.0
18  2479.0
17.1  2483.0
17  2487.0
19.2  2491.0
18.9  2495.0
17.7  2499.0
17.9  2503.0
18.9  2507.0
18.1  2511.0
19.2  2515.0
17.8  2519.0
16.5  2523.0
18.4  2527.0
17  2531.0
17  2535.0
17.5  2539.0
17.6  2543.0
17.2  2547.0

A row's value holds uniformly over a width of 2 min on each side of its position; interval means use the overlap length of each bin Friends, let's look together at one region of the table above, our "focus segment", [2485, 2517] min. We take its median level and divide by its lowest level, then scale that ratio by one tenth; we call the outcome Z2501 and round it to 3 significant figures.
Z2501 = 0.109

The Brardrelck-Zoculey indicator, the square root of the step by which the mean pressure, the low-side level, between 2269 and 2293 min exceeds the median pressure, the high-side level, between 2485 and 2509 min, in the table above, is 1.12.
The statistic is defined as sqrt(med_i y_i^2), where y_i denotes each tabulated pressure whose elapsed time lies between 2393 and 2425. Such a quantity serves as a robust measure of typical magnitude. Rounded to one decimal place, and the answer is 18.9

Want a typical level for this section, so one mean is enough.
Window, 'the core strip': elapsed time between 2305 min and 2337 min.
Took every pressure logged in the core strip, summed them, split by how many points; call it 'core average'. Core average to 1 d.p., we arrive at 19.2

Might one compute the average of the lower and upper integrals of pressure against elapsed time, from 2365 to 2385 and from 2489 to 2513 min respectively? 409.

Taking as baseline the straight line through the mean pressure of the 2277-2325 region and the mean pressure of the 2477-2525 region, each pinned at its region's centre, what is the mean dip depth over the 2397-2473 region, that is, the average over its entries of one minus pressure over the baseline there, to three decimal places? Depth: 0.001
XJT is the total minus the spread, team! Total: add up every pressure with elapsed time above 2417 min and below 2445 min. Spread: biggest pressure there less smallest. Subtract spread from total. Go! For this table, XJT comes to 130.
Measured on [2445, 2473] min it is 126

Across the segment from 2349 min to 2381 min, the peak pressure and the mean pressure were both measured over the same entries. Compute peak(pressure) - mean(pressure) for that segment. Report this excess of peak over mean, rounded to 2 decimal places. 0.64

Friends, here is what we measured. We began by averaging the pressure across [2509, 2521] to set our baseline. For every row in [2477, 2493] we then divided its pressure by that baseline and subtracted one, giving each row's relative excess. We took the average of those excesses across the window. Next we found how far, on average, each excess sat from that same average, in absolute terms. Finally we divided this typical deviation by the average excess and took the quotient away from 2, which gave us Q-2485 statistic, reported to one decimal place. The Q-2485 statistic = 3.4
